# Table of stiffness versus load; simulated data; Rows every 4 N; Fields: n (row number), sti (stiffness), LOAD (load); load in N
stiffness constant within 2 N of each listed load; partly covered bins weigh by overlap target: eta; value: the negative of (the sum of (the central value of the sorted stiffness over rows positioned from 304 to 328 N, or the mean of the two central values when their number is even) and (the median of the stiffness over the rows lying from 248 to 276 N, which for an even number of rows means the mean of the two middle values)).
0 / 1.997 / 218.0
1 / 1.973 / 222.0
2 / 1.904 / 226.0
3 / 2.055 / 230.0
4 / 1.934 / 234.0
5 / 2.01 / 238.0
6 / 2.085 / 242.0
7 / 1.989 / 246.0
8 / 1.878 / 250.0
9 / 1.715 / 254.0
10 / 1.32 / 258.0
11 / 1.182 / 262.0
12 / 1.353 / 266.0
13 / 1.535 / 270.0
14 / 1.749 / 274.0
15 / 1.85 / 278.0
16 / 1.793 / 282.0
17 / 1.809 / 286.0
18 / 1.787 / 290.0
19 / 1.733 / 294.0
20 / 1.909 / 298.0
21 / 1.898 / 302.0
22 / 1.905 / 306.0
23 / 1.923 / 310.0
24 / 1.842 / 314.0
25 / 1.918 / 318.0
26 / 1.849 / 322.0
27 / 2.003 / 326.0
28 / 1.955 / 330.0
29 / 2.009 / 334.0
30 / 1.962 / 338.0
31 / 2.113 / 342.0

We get -3.4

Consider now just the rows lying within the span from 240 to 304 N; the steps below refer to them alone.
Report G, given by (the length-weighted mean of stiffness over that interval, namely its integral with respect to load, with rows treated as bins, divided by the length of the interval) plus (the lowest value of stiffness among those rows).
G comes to 2.9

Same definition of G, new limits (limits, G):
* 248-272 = 2.7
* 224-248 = 3.9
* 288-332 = 3.6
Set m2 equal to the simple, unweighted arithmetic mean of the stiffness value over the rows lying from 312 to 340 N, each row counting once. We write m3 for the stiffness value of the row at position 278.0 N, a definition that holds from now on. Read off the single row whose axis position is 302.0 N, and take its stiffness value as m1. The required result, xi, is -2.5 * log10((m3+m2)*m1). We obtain -2.14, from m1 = 1.898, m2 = 1.93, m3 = 1.85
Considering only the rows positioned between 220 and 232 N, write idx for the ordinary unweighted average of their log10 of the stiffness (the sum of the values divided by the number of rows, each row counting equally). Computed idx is 0.30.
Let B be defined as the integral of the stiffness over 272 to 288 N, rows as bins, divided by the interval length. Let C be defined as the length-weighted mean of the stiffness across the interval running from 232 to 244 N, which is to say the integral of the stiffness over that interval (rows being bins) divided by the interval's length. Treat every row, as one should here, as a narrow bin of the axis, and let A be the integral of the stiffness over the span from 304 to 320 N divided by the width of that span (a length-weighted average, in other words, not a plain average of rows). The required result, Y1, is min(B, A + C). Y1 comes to 1.80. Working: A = 1.9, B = 1.80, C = 2.01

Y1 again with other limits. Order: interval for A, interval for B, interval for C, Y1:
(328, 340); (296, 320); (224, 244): 1.90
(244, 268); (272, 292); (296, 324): 1.80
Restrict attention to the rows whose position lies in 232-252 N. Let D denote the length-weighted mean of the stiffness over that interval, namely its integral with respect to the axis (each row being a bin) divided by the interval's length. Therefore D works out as 1.98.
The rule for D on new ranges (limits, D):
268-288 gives 1.75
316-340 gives 1.95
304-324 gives 1.89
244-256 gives 1.86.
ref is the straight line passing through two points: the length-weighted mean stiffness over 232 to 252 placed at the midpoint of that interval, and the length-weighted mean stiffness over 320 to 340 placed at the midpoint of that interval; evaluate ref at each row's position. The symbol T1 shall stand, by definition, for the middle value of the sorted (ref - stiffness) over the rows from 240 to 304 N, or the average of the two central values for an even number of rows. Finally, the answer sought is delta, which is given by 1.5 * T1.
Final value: 0.27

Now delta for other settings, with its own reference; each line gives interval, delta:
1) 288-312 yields 0.09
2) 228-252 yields -0.03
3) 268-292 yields 0.27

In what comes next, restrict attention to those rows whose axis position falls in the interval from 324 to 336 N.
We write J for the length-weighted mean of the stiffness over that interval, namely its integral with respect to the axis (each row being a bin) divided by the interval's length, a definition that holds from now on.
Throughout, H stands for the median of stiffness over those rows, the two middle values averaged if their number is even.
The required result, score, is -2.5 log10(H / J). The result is -0.0076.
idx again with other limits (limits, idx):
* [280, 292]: 0.25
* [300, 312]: 0.28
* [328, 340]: 0.30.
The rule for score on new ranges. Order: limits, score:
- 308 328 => -0.0062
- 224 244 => -0.0067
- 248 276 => -0.0013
